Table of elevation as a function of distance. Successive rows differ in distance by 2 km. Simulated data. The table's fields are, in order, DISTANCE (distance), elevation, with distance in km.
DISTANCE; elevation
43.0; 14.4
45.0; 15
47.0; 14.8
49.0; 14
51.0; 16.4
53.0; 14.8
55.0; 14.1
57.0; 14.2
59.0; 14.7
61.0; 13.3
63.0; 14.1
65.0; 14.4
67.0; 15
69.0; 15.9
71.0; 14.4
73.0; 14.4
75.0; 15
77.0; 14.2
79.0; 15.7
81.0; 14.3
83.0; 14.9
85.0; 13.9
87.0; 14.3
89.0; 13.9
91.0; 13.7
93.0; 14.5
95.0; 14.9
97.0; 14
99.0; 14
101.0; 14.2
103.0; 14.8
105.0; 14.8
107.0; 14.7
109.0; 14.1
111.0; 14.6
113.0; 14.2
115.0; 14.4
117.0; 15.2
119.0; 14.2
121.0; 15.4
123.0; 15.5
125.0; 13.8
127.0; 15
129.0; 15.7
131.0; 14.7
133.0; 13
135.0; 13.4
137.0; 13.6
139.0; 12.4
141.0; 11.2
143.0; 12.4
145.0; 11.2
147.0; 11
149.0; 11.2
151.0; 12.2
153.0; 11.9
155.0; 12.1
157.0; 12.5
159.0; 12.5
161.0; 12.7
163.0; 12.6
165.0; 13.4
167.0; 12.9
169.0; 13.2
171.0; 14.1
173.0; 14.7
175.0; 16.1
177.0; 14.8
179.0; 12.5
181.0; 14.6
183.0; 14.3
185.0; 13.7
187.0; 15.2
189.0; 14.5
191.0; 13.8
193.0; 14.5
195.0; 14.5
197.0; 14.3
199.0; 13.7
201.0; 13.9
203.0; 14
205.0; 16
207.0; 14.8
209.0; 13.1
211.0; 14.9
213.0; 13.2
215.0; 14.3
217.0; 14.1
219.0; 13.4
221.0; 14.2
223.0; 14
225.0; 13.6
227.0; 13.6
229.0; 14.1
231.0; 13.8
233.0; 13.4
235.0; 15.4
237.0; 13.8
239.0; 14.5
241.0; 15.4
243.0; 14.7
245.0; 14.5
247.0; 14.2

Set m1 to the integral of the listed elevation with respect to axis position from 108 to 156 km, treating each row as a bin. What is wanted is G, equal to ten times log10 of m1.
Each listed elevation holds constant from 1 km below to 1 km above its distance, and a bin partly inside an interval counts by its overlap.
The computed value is 28.1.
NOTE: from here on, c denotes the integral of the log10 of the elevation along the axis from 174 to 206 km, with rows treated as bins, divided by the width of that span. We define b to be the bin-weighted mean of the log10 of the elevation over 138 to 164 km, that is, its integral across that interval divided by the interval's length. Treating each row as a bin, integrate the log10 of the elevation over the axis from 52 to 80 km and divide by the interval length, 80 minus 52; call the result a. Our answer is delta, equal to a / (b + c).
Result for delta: 0.520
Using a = 1.16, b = 1.08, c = 1.16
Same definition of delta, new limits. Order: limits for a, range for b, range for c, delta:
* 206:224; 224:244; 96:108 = 0.496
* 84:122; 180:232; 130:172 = 0.515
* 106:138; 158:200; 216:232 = 0.508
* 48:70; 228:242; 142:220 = 0.509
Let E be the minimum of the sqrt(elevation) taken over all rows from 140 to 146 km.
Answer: 3.35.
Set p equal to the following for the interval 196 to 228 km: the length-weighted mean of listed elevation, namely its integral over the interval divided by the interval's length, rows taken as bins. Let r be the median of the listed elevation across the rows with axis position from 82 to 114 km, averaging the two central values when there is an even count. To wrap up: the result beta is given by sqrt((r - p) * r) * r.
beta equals 23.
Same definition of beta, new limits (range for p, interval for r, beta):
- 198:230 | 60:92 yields 29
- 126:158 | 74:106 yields 68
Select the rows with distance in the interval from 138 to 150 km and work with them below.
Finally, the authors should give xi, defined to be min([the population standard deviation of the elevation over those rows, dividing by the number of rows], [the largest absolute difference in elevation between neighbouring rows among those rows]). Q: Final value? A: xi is 0.59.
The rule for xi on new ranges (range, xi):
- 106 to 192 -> 1.32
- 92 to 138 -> 0.66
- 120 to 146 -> 1.50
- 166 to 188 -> 1.01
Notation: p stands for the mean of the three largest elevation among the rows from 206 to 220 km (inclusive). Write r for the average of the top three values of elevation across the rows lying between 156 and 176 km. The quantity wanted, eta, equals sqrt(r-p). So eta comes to 0.5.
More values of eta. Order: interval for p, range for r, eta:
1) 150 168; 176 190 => 1.4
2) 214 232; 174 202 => 1.1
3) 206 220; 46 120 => 1.2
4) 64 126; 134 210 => 0.3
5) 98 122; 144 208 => 0.8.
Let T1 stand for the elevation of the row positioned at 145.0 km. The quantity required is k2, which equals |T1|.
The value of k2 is 11.2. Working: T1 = 11.2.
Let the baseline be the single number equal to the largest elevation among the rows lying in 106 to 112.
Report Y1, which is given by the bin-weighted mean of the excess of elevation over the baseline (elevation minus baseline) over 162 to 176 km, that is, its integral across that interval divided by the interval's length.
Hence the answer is -0.84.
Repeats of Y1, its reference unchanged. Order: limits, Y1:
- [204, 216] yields -0.32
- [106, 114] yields -0.30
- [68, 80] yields 0.23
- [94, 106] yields -0.25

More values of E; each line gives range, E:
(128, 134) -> 3.61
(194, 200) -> 3.70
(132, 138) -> 3.61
